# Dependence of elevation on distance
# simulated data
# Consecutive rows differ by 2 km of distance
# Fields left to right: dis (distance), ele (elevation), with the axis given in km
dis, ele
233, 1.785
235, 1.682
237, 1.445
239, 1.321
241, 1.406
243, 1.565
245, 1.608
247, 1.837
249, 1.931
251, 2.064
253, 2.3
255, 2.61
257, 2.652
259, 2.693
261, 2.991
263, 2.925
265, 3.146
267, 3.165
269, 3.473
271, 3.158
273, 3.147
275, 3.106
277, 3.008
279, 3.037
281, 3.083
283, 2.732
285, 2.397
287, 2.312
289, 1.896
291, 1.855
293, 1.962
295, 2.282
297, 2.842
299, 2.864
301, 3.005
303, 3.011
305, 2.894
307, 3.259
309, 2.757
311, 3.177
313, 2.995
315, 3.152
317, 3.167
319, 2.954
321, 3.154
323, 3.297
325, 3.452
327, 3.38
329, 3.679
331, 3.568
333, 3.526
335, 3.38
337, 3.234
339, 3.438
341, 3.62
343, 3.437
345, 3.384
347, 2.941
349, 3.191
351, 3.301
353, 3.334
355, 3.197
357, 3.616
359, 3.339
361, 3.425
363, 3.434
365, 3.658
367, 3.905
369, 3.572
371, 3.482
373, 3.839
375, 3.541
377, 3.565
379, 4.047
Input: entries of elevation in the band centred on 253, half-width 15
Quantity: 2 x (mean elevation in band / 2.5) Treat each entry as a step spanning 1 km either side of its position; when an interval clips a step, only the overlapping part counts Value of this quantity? 1.82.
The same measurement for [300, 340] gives 2.58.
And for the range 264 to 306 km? 2.22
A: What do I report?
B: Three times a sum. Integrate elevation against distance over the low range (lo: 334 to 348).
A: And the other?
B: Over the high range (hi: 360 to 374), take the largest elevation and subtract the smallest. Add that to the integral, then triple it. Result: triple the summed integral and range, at 142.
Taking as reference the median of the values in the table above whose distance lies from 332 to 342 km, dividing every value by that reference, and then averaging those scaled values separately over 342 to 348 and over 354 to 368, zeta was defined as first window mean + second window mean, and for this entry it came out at 1.97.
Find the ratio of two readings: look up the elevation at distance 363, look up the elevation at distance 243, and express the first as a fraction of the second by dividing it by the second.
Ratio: 2.2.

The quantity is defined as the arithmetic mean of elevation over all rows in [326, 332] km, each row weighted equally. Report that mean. 3.5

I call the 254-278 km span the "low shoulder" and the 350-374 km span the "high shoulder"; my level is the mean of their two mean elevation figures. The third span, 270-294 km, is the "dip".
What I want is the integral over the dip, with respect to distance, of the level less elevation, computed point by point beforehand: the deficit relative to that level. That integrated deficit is 15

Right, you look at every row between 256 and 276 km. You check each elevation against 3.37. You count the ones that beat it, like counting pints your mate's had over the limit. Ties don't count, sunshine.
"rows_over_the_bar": 1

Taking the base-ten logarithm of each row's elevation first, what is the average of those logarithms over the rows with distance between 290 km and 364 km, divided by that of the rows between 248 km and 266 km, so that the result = 1.21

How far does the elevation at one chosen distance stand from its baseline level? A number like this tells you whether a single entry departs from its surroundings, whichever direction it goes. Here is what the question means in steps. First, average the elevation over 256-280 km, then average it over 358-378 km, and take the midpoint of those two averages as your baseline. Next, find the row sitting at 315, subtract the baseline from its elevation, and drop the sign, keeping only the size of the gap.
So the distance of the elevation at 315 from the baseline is 0.16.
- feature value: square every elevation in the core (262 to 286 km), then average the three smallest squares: 7.3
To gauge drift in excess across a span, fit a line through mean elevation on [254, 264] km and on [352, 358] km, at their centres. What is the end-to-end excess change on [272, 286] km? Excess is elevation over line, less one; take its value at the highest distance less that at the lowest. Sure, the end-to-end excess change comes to -0.28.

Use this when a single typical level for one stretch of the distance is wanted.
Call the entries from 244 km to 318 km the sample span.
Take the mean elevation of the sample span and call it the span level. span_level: 2.7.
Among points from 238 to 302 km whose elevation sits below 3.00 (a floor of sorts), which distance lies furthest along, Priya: 299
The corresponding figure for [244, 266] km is 263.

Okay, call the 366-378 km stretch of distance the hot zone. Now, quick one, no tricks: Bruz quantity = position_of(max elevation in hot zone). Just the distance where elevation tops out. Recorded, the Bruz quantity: 367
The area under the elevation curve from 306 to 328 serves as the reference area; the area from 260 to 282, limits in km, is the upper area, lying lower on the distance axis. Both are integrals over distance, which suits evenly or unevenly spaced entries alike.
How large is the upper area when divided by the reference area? 0.99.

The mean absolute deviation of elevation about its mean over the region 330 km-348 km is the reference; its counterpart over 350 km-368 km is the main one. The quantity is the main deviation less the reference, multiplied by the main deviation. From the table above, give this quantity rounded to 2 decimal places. 0.01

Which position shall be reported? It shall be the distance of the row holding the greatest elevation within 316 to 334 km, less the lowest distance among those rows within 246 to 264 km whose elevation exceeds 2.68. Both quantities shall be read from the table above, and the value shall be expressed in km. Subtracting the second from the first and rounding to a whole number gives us 70 km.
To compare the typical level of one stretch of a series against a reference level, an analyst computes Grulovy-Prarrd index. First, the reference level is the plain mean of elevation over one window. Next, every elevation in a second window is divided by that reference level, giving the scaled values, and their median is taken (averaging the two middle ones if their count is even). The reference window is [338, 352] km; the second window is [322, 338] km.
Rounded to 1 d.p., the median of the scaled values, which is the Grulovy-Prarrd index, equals 1.0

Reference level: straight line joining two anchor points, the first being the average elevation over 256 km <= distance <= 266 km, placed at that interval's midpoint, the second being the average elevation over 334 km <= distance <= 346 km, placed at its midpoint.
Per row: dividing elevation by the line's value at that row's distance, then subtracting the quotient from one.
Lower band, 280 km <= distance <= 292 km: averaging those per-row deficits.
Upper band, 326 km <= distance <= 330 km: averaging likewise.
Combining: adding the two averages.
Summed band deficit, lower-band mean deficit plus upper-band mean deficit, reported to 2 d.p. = 0.16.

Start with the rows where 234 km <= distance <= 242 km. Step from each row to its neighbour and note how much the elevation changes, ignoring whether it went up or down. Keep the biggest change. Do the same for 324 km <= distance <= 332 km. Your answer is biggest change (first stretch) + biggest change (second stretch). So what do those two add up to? 0.54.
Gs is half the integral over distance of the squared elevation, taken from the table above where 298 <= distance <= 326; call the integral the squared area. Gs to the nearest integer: 133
